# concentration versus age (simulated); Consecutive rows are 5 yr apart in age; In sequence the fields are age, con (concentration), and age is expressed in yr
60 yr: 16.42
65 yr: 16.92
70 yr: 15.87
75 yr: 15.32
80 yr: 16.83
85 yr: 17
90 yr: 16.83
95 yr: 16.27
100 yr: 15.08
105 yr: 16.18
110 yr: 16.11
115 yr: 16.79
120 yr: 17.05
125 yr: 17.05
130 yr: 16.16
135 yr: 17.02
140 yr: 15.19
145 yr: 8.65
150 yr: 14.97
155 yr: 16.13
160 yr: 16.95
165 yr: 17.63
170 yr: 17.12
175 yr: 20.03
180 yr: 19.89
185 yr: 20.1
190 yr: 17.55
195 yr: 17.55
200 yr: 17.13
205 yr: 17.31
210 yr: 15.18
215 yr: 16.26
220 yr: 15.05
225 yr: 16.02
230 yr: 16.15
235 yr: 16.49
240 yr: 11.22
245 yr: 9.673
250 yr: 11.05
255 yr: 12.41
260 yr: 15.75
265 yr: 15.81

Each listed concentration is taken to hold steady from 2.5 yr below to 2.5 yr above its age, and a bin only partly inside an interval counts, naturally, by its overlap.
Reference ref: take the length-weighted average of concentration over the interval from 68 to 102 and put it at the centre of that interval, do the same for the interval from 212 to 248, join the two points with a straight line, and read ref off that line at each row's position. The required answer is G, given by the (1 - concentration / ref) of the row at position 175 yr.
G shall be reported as -0.33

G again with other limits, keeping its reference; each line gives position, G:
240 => 0.21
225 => -0.11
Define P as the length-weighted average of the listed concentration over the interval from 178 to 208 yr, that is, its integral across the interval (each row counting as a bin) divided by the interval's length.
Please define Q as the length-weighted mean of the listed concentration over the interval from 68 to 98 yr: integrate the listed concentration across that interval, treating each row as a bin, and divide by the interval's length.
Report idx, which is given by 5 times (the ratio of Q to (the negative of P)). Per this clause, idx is -4.5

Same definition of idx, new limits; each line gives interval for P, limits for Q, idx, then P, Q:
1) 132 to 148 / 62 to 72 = -6.0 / 13.7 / 16.4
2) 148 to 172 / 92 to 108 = -4.8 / 16.6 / 15.9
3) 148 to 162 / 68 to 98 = -5.1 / 16.0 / 16.3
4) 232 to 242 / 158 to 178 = -6.4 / 14.1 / 18.0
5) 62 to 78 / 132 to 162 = -4.6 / 16.1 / 14.8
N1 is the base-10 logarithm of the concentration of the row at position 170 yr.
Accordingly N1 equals 1.23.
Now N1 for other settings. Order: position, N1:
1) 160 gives 1.23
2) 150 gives 1.18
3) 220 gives 1.18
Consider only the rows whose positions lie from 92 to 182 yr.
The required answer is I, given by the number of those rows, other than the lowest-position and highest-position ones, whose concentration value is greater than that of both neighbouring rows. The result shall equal 4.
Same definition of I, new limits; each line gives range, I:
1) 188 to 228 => 2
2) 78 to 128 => 2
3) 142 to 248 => 6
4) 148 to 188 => 2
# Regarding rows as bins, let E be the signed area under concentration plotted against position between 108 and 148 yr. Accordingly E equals 620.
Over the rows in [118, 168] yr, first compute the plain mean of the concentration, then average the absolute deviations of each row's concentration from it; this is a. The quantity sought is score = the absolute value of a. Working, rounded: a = 1.65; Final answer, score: 1.65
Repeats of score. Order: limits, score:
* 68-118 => 0.52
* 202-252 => 2.28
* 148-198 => 1.33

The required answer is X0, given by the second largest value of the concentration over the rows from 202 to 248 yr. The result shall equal 16.49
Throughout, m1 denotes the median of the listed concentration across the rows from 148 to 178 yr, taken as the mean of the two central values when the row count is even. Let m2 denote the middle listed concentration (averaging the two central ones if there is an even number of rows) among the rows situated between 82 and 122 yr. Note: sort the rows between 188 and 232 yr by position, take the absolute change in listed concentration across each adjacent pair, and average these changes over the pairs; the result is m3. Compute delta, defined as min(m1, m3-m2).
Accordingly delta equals -16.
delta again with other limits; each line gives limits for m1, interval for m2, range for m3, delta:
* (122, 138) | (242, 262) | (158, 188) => -11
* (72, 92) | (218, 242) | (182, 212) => -15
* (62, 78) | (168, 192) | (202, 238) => -19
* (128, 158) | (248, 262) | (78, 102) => -12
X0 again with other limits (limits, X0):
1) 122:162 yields 17.02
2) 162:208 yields 20.03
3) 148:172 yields 17.12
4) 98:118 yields 16.18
